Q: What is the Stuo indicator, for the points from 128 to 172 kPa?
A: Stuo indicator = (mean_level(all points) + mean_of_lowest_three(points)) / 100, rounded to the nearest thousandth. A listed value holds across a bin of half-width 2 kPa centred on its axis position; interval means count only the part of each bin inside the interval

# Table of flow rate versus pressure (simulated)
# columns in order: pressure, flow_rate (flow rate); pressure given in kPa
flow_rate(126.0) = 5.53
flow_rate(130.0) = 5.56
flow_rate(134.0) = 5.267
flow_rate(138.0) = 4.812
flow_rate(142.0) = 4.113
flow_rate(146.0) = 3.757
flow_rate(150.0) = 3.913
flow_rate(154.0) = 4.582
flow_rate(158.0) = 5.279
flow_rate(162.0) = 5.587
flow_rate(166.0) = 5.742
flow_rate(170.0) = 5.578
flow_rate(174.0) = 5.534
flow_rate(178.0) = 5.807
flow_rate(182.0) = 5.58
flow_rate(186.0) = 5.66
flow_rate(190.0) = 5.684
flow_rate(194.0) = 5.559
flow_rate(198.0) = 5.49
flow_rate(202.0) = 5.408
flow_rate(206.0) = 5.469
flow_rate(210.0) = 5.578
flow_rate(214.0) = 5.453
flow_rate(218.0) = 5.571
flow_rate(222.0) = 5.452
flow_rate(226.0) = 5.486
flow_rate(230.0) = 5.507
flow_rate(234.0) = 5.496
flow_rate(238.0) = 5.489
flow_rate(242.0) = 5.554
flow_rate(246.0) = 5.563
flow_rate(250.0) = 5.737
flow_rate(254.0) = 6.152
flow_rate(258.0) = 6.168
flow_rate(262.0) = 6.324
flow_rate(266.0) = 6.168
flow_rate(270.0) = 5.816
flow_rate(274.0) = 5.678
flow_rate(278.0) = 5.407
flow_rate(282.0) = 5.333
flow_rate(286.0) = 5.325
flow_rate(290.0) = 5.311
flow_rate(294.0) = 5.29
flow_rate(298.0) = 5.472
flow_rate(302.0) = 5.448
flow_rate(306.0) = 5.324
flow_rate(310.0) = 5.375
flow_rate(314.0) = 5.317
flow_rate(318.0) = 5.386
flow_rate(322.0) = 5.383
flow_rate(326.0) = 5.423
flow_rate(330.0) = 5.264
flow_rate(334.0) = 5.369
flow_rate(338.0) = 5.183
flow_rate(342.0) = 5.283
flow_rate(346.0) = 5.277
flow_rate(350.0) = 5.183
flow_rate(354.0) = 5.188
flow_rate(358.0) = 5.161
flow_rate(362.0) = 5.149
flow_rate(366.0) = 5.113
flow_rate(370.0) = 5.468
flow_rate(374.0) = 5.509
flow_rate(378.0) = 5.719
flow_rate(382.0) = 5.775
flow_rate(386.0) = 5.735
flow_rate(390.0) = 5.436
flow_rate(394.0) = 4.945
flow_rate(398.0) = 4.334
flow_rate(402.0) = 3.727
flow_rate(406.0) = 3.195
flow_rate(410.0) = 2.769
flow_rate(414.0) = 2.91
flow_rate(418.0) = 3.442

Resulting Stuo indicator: 0.089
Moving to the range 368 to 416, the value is 0.076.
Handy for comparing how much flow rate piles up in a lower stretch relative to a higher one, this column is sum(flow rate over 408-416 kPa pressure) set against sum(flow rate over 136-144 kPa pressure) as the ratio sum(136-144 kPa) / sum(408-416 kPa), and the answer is 1.6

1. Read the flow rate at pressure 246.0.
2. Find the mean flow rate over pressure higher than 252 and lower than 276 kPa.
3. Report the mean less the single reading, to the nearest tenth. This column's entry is 0.5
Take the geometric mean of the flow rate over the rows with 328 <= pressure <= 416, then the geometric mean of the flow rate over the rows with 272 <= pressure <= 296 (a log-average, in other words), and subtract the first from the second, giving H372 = 0.6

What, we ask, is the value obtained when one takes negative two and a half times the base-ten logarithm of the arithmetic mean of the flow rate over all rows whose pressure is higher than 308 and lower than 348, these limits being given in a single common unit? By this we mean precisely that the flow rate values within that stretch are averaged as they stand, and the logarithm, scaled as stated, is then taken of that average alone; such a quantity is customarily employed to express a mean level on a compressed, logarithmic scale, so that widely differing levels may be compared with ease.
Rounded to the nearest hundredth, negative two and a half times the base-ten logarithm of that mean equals -1.82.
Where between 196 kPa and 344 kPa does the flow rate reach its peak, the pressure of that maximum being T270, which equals 262.0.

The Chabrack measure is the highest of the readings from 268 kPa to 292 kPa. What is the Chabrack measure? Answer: 5.816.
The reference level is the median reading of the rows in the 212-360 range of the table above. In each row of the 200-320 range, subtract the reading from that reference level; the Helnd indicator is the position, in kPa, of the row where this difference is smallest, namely 262.0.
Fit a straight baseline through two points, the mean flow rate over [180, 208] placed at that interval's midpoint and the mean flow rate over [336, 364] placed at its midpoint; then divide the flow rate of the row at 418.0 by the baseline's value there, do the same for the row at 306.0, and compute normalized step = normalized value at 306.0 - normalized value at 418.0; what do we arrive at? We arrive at 0.32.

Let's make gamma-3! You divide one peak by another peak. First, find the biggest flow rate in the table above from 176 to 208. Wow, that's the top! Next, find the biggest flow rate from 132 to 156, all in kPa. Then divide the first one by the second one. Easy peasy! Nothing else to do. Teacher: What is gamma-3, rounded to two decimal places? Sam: 1.10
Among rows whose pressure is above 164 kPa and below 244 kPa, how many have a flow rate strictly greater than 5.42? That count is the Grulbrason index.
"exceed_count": 19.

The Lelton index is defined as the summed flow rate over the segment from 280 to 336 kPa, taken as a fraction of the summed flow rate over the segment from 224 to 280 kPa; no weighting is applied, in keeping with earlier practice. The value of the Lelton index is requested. 0.93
